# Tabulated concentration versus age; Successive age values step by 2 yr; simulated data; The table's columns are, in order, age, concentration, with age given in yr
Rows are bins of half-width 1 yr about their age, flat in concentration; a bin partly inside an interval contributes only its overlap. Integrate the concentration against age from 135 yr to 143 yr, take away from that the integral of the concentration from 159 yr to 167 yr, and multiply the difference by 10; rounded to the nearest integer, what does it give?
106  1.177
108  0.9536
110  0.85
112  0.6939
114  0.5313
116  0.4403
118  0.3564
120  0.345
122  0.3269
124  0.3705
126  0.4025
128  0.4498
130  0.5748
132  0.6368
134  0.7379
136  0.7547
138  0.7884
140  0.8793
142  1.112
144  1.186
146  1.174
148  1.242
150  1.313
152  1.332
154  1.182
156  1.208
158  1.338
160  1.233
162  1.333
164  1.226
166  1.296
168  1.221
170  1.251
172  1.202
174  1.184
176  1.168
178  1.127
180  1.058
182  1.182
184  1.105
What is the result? -31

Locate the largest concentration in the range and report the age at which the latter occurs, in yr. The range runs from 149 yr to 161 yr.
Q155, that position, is 158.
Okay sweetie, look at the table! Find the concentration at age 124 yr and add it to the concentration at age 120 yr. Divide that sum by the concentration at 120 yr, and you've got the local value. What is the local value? 2.1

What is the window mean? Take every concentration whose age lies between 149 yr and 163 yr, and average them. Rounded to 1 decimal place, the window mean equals 1.3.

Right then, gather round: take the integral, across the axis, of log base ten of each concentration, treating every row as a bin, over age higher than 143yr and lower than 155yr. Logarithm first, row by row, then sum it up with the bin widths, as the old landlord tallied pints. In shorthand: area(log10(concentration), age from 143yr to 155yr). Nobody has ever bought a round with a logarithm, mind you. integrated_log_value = 1.1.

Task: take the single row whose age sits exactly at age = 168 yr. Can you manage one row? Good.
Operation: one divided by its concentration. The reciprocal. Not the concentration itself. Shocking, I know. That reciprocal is 0.82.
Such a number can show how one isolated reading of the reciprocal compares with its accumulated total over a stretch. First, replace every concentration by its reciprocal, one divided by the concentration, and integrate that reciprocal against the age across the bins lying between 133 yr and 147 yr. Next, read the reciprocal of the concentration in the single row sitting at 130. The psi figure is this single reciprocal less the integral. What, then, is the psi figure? -14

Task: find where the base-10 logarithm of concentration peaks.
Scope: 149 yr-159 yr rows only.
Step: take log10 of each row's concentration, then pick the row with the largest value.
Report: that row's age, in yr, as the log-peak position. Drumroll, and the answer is 158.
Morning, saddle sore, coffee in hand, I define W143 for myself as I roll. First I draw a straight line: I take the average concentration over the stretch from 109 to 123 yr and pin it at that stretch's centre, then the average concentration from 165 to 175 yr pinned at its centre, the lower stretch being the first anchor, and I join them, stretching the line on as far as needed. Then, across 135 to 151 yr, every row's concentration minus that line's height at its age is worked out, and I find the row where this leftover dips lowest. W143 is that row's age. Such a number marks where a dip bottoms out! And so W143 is 136 yr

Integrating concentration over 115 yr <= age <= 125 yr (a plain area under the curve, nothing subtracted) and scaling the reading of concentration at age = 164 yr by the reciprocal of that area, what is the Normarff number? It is 0.33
